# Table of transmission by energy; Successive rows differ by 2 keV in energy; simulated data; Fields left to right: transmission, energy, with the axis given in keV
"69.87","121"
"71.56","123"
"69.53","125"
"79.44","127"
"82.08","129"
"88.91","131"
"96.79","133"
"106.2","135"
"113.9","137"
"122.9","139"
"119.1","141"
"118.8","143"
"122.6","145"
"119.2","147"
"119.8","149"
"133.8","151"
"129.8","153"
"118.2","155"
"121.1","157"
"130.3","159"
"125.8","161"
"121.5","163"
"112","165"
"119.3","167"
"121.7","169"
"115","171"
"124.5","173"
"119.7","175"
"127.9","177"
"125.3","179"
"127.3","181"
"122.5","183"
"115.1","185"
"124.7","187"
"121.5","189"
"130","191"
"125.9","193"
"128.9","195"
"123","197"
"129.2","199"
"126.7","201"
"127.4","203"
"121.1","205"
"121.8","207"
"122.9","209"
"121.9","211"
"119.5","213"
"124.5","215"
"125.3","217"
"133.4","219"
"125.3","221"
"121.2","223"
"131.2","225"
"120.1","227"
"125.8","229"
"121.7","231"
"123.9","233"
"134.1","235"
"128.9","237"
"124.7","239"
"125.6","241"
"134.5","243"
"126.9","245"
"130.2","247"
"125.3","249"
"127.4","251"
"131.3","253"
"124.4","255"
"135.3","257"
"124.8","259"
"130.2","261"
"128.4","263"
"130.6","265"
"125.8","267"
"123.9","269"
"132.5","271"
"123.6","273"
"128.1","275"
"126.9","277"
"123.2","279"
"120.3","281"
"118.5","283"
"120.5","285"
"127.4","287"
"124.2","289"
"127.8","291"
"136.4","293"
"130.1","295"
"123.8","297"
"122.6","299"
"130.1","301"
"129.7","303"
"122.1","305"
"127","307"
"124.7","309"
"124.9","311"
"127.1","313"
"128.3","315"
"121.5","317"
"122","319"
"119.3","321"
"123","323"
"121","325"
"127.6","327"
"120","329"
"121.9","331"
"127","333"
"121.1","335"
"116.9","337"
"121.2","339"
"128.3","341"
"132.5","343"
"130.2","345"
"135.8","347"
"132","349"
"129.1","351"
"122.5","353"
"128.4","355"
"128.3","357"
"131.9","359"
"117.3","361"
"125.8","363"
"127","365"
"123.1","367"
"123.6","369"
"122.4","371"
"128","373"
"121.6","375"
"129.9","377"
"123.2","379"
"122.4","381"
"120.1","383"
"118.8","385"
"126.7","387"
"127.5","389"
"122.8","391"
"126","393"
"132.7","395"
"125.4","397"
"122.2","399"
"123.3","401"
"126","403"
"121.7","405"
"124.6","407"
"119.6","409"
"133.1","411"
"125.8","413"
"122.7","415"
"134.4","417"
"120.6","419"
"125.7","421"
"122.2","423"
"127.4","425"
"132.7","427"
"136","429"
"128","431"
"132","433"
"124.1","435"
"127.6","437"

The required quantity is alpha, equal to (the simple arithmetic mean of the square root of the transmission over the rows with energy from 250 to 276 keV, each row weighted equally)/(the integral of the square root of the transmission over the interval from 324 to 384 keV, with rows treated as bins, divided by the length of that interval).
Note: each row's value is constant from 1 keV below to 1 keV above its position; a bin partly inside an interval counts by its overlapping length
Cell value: 1.01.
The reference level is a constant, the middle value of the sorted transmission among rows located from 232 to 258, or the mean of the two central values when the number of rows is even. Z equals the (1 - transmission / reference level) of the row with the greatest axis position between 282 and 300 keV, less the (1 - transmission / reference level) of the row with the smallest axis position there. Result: -0.032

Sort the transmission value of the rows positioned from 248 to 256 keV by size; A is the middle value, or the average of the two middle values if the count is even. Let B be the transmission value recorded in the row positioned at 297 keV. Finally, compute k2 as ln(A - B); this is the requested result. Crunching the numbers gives 0.9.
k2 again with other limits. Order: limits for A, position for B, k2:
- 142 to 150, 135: 2.6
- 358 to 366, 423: 1.4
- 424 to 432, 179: 1.6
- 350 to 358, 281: 2.1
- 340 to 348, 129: 3.9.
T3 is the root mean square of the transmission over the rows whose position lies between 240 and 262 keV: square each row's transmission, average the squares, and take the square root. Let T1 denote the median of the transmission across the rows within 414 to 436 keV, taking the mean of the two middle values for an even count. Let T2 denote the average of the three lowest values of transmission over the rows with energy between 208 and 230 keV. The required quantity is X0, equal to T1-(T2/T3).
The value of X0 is 126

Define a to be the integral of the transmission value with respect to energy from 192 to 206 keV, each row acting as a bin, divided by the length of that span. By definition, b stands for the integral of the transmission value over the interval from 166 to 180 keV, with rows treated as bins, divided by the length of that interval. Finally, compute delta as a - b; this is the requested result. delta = 4.1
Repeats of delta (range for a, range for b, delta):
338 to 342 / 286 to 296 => -4.4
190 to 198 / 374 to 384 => 3.5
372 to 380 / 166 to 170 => 5.2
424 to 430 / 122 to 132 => 53.7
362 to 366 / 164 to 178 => 6.4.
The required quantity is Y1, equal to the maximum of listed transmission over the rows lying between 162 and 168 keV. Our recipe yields 121.5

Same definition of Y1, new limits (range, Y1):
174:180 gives 127.9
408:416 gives 133.1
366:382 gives 129.9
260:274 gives 132.5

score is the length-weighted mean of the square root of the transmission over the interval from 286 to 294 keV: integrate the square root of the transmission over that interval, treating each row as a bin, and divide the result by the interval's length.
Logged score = 11.4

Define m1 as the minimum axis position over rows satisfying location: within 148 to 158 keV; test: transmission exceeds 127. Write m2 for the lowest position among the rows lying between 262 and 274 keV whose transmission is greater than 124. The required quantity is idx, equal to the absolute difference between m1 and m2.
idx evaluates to 112 keV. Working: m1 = 151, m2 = 263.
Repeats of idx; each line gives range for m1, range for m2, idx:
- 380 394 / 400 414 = 14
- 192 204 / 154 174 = 36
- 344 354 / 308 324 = 36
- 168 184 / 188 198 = 14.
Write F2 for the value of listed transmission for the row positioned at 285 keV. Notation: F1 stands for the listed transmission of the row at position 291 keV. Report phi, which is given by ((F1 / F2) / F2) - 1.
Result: -0.991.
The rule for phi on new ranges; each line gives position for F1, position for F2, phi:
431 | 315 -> -0.992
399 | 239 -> -0.992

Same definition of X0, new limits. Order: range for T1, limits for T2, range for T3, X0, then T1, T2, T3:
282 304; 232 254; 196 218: 126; 127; 125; 124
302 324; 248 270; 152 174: 124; 125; 124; 122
